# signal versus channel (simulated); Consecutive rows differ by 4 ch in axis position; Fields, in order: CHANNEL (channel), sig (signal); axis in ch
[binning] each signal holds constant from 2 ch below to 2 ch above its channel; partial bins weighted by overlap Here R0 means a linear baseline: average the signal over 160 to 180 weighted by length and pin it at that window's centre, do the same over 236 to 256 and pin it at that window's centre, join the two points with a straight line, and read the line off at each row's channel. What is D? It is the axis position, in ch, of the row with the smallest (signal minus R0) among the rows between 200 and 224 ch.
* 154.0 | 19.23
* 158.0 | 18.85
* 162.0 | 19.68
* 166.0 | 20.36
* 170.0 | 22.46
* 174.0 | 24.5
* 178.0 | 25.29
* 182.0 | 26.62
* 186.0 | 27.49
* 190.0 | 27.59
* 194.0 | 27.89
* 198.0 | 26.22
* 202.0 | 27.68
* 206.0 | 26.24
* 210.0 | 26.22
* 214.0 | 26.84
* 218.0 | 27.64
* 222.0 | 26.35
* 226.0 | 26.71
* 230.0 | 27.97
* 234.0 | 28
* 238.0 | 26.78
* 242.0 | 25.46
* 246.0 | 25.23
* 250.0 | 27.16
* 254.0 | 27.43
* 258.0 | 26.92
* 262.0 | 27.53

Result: 222.0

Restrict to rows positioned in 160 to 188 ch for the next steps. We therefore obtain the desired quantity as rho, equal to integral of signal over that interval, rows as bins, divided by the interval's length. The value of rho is 23.8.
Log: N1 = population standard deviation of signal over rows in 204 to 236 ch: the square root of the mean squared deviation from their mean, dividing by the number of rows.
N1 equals 0.71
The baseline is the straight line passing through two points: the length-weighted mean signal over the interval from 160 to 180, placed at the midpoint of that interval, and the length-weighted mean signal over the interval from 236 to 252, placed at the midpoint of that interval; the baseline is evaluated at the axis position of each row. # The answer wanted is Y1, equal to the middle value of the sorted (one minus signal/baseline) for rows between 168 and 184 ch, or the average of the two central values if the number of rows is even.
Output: -0.094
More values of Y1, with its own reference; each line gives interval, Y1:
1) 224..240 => -0.074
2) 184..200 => -0.178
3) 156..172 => 0.097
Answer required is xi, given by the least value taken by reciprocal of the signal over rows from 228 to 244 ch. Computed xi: 0.0357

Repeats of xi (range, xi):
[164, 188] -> 0.0364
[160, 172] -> 0.0445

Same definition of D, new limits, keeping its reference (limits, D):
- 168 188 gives 170.0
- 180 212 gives 210.0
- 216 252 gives 246.0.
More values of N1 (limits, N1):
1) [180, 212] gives 0.69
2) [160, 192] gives 2.91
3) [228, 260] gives 0.97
